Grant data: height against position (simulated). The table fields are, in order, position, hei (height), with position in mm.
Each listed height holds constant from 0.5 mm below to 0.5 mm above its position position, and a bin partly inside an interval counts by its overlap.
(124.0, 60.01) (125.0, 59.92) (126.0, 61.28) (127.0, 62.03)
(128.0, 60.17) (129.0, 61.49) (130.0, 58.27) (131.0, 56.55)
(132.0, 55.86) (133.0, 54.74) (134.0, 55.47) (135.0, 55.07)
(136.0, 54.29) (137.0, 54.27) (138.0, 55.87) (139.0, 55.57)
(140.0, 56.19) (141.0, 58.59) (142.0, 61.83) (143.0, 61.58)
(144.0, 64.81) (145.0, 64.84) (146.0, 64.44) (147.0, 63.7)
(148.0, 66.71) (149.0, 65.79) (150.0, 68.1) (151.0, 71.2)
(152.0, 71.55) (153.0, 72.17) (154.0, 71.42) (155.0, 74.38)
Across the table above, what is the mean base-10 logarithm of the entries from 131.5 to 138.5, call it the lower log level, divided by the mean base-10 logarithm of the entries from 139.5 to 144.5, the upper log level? 0.98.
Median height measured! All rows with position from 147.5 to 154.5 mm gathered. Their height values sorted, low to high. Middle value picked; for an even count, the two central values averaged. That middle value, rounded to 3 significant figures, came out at 71.2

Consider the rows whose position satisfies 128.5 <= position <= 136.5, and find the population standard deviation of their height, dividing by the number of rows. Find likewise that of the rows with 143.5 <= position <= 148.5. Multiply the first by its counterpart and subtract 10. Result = -7.8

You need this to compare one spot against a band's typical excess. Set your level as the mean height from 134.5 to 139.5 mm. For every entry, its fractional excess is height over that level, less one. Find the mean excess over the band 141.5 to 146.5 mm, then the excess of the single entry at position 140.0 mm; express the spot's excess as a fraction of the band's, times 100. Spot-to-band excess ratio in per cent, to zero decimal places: 14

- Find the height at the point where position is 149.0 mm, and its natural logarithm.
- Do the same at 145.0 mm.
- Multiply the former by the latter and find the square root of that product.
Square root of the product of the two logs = 4.18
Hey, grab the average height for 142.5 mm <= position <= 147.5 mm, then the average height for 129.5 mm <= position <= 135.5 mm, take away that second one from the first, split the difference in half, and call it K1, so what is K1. 3.9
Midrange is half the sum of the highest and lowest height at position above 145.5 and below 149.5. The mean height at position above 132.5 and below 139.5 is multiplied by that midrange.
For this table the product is 3589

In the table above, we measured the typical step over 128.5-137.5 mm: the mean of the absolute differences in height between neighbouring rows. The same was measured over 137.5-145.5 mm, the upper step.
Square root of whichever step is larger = 1.2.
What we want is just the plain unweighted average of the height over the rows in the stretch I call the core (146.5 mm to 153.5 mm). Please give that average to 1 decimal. 68.5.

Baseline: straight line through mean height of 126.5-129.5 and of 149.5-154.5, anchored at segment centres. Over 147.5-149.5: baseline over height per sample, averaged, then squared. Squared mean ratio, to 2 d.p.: 1.10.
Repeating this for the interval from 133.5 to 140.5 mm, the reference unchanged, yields 1.38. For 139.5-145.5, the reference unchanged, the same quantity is 1.20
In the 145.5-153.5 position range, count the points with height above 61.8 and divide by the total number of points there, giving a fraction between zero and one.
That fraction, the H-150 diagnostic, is 1.0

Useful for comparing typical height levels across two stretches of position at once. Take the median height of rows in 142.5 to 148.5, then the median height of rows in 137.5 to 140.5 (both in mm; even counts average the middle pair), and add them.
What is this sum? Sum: 120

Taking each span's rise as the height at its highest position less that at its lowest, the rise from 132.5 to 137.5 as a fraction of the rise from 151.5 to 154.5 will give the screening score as 3.6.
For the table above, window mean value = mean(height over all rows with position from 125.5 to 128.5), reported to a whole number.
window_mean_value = 61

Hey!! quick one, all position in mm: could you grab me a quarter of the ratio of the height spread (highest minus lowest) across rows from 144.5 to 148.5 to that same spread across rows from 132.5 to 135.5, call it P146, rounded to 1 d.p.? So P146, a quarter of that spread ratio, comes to 1.0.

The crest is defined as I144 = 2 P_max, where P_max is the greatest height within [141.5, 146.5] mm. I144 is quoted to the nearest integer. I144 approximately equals 130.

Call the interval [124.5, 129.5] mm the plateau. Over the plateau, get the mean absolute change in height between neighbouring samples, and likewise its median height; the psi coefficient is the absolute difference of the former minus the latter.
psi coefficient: 60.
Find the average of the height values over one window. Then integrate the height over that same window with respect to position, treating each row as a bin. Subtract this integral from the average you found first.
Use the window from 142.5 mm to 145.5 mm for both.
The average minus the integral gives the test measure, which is -127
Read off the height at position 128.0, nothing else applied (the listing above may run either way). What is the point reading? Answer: 60.17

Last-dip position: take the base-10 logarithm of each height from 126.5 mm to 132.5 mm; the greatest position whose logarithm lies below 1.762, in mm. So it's 132.0 mm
